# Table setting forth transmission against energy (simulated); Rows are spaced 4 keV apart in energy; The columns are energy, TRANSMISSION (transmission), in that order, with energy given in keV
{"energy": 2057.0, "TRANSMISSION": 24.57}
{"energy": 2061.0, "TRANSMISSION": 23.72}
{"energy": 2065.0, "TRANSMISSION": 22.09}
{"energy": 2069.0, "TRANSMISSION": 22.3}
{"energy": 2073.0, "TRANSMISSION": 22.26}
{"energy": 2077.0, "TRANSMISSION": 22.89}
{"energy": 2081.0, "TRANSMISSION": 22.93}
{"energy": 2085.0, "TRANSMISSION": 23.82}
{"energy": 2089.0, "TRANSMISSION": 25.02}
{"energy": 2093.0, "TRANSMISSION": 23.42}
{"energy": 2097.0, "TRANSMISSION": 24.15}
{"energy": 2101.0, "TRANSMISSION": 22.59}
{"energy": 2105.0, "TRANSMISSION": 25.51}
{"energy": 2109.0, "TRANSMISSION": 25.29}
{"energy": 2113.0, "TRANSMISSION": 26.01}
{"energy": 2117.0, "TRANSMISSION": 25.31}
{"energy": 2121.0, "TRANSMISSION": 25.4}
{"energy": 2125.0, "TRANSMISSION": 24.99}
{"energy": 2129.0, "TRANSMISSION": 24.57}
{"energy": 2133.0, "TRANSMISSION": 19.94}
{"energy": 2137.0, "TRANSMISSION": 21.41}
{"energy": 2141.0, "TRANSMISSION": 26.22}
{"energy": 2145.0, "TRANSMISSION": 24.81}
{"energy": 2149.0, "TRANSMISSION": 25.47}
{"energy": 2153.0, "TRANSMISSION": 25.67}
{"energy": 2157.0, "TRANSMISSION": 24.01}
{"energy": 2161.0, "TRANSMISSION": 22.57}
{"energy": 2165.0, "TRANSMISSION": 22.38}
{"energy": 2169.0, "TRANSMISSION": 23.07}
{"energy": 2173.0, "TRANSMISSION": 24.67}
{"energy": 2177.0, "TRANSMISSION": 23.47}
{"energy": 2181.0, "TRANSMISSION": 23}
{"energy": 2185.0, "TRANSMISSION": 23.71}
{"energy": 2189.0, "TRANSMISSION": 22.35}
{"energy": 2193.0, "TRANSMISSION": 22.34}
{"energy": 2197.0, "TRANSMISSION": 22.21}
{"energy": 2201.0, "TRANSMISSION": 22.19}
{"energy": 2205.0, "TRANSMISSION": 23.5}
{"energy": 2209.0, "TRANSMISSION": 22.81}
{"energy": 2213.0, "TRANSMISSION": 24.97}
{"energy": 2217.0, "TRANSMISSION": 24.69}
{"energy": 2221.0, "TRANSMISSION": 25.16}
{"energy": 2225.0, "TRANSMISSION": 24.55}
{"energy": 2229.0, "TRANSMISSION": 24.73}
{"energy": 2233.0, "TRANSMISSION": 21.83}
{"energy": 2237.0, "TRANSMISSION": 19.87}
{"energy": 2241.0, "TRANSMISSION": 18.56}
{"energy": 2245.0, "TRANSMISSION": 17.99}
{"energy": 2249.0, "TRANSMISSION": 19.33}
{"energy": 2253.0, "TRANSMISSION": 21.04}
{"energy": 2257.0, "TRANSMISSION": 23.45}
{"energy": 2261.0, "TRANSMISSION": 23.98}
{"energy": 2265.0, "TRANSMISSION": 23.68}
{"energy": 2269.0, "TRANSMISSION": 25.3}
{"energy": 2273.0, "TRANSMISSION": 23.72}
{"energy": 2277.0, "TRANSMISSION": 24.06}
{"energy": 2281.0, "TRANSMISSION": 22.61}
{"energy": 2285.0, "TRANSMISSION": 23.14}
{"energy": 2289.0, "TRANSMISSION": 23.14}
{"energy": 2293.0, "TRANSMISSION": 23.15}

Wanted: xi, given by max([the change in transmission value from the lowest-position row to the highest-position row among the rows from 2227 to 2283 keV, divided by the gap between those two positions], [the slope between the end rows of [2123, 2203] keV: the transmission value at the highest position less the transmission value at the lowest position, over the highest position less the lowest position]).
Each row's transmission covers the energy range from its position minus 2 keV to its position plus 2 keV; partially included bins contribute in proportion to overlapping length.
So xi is -0.037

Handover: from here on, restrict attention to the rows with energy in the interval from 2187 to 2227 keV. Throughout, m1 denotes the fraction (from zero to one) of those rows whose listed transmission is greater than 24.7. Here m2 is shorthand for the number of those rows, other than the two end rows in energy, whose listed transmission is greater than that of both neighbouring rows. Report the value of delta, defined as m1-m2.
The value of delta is -2.8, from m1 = 0.20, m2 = 3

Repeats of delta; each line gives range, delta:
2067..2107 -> -1.8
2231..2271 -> -0.9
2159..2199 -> -2.0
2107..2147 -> -2.3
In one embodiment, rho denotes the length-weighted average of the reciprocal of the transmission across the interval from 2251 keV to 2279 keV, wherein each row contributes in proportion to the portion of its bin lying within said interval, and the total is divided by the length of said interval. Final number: 0.0425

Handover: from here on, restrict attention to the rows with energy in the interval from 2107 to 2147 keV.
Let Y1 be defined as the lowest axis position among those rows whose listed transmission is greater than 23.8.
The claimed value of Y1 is 2109.0 keV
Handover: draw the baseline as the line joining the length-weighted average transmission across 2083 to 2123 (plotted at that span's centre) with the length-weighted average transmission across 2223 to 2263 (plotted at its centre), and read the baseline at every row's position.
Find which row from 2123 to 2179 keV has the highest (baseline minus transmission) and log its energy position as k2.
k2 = 2133.0 keV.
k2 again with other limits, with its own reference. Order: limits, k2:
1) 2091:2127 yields 2101.0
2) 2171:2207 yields 2189.0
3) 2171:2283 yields 2245.0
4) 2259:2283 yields 2281.0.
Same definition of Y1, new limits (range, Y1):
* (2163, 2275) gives 2173.0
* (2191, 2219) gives 2213.0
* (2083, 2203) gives 2085.0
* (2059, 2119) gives 2085.0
